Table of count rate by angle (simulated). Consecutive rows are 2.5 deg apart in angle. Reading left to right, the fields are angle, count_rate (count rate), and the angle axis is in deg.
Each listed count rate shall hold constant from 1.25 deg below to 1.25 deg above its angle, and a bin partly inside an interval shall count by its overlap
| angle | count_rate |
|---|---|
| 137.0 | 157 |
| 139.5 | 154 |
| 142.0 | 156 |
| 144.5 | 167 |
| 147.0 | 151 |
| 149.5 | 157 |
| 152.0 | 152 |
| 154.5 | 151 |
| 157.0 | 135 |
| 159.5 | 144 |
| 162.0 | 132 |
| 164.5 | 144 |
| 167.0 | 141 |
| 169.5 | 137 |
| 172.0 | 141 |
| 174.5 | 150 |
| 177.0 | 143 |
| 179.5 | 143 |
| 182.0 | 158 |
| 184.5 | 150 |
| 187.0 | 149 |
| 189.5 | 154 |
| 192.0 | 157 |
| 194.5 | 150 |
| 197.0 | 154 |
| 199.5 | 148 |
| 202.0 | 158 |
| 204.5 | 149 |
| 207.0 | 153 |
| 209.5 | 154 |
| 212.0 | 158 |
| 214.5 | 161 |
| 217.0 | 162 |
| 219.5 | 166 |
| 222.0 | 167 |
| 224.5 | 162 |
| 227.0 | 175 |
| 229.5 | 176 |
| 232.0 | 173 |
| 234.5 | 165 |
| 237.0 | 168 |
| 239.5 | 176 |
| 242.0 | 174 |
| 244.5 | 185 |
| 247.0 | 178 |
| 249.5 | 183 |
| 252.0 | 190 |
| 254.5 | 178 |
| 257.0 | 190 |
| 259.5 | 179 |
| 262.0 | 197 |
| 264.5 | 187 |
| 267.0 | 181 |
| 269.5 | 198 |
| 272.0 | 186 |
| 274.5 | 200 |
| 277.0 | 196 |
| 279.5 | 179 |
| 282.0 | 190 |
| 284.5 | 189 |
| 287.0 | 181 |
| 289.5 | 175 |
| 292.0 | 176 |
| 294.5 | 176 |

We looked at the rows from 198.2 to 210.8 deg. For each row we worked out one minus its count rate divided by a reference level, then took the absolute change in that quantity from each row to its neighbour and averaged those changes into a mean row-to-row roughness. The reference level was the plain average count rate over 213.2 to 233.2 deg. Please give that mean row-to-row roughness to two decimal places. 0.04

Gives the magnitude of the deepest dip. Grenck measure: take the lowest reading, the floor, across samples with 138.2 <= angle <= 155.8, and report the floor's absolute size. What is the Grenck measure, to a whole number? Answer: 151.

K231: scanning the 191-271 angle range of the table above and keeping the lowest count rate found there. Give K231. 148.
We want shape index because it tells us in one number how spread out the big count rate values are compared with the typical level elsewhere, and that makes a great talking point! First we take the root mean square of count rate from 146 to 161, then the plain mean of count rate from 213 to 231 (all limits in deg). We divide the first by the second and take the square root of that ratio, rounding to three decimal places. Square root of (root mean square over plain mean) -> 0.943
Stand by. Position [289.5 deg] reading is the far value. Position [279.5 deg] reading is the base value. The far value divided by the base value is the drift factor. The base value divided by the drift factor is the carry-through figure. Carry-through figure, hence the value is 183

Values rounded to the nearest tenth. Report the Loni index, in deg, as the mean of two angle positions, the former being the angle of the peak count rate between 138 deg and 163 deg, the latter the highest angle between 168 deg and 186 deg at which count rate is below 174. 164.5 deg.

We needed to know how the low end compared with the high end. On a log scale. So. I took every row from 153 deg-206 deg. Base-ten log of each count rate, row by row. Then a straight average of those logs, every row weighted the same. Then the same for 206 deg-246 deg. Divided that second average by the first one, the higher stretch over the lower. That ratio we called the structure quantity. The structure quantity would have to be 1.03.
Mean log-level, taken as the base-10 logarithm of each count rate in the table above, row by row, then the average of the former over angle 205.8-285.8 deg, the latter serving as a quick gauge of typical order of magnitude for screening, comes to 2.25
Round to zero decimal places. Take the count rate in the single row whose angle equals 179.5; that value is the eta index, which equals 143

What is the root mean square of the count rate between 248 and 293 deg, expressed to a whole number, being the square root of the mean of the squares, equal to 187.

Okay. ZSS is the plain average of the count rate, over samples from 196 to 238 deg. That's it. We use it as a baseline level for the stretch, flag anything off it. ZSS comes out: 162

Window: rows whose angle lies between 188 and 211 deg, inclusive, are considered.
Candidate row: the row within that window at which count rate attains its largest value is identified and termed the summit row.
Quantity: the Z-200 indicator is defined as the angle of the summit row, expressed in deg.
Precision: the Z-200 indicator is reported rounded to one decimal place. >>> 202.0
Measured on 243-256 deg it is 252.0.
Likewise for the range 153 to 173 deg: 154.5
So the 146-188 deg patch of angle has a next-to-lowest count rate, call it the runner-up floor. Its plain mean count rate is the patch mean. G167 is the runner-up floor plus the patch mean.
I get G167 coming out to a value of 281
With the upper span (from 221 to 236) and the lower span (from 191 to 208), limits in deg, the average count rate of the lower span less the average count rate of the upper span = -17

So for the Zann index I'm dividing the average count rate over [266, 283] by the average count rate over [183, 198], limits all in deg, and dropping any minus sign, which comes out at 1.25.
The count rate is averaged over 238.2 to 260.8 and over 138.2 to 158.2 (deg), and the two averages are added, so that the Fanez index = 334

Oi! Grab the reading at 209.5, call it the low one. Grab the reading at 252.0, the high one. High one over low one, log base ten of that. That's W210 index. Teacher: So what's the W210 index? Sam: 0.091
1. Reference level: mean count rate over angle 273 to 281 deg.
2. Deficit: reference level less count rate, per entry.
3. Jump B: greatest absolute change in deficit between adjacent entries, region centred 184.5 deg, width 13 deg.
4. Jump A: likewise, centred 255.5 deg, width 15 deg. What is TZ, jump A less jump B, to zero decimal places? 3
